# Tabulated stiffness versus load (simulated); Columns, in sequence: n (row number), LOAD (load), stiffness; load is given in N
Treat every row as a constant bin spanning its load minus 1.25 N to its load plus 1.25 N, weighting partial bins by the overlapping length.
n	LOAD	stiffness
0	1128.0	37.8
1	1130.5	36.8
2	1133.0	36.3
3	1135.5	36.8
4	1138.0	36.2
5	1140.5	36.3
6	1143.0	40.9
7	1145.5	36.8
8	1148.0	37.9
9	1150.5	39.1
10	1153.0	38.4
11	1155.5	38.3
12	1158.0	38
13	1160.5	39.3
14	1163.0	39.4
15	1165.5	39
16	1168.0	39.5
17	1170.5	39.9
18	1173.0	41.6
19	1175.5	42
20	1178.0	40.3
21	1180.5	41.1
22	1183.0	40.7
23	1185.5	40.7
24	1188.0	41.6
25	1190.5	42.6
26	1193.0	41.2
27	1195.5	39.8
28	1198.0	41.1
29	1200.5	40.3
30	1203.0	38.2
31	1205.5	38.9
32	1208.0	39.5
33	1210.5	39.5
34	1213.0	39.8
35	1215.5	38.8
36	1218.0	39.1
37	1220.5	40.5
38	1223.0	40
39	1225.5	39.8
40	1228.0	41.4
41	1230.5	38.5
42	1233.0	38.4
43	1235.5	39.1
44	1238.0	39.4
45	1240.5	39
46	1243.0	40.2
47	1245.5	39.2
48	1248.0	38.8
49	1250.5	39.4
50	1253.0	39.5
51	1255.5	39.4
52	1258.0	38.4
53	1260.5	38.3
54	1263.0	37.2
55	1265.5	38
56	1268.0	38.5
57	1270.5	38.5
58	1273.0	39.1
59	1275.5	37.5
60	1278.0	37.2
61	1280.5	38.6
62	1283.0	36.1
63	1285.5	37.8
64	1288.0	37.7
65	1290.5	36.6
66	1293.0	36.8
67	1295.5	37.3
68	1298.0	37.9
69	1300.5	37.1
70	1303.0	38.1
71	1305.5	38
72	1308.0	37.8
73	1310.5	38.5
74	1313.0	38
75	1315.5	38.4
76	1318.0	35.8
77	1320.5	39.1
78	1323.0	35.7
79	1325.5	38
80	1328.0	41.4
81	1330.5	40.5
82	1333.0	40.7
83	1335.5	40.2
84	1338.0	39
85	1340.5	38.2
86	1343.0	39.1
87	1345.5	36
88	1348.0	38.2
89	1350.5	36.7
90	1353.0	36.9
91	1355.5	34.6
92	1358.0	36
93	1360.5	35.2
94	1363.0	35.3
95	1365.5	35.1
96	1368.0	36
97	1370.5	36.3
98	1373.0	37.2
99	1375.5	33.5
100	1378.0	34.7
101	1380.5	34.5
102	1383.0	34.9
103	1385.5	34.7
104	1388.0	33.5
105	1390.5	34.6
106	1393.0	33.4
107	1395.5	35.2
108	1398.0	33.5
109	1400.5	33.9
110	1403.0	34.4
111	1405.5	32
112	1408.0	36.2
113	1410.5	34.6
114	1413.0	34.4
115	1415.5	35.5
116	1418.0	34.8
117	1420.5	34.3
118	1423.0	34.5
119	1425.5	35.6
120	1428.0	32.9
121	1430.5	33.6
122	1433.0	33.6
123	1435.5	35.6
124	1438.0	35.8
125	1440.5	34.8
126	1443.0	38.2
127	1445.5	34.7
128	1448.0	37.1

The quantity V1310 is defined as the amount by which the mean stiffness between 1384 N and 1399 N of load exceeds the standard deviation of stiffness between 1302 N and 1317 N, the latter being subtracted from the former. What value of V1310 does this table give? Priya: 33.9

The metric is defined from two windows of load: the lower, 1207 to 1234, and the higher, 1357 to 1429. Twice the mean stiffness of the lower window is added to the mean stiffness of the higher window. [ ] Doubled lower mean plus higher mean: 114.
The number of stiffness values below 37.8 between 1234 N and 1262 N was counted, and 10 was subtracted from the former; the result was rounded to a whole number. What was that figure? -10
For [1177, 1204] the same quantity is -10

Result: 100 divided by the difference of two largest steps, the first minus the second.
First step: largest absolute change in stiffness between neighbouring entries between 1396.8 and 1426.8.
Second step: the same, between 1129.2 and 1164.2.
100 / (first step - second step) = -250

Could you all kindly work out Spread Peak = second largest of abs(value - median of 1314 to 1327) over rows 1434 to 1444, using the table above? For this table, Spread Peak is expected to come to 2.4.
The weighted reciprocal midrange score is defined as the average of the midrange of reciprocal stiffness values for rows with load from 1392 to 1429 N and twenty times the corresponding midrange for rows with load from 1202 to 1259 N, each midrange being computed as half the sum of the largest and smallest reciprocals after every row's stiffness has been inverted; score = 0.266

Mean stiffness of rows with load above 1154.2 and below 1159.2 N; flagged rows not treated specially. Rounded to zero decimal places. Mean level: 38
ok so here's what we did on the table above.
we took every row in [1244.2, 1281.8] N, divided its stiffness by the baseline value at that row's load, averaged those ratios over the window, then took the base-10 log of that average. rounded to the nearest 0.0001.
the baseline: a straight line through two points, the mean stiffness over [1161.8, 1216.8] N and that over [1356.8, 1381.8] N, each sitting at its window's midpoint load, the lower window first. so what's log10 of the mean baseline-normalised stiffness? 0.0028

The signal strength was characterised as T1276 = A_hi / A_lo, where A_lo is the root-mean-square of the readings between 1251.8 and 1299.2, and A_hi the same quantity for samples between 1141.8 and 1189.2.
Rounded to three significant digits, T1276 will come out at 1.05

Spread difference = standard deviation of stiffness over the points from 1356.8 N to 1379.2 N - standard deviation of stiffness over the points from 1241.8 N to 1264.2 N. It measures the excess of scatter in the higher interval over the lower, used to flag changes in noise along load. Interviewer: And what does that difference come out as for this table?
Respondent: 0.2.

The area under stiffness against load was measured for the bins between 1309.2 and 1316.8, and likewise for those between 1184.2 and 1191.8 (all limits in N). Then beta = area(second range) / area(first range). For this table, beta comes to 1.09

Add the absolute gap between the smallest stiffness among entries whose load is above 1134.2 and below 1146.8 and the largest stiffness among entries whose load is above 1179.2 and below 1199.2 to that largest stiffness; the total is 49.0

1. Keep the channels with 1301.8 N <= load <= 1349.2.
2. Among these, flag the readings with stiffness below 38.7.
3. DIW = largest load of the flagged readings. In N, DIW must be 1348.0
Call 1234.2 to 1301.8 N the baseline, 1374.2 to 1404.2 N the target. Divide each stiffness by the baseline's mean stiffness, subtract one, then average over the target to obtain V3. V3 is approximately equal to -0.10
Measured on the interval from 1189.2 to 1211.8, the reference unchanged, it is 0.05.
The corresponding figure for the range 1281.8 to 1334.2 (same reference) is -0.01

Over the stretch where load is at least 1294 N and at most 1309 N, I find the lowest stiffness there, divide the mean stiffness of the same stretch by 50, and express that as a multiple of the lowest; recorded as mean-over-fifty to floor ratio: 0.0203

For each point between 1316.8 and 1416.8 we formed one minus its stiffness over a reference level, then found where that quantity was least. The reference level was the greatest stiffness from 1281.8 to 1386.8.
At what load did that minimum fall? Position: 1328.0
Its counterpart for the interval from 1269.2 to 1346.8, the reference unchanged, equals 1328.0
